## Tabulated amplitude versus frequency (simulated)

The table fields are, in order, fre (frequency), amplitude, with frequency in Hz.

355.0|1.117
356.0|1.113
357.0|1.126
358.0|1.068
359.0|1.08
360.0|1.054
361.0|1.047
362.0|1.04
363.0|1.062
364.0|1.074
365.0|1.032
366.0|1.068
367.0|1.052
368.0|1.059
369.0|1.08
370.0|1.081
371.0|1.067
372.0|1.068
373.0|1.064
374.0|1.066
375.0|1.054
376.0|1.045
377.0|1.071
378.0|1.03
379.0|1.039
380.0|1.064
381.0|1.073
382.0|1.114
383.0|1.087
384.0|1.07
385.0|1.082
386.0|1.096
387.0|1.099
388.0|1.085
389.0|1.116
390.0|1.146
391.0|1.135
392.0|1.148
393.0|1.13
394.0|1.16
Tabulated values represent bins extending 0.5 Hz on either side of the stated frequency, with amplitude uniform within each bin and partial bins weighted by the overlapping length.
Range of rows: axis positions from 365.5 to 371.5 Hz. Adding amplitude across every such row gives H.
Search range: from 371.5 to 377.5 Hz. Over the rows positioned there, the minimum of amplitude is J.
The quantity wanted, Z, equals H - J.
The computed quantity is 5.36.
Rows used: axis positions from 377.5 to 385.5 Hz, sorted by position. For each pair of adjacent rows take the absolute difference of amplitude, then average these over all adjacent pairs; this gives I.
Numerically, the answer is 0.020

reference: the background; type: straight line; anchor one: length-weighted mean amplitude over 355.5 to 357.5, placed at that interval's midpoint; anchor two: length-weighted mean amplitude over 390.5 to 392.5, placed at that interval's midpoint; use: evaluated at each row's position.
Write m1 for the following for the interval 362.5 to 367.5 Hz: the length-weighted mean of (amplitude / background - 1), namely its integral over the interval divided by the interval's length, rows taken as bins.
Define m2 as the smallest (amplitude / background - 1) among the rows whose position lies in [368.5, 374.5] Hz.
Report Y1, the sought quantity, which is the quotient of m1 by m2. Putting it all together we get 1.0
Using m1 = -0.060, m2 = -0.06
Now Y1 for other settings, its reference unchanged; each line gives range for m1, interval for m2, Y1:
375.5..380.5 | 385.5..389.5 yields 1.5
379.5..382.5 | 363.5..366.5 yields 0.5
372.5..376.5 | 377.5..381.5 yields 0.7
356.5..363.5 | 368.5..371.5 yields 0.9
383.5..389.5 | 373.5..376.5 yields 0.5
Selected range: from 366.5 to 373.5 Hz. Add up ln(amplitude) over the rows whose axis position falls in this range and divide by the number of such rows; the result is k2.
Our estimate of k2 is 0.065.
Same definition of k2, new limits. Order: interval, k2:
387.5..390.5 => 0.109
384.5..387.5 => 0.088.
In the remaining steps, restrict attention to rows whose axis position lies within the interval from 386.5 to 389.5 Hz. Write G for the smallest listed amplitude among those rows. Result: 1.085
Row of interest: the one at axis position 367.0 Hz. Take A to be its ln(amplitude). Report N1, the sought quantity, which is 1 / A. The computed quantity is 20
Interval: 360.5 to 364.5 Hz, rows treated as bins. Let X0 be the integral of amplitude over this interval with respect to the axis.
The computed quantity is 4.2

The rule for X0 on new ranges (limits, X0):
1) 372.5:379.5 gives 7.4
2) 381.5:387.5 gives 6.5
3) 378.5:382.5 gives 4.3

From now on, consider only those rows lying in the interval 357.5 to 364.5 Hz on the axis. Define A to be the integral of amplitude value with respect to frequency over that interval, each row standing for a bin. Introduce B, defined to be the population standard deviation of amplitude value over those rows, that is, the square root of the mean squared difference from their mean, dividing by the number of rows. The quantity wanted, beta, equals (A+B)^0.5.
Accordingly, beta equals 2.73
